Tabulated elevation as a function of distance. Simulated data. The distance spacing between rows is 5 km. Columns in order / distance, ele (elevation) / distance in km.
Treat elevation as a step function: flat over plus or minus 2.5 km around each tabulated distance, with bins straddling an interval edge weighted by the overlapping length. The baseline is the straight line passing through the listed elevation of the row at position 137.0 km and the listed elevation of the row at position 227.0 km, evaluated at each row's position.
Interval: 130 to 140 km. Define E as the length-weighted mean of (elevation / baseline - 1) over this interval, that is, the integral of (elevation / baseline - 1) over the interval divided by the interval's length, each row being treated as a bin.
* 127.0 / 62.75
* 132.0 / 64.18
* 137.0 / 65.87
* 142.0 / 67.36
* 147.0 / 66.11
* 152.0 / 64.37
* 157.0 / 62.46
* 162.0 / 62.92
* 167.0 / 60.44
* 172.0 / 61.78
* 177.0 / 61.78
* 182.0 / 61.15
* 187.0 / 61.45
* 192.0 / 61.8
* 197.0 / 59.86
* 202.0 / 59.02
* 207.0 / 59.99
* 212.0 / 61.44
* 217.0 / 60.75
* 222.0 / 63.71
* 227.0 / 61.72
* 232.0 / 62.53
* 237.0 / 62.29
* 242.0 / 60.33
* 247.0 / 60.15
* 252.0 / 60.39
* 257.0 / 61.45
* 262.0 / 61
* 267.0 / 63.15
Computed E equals -0.01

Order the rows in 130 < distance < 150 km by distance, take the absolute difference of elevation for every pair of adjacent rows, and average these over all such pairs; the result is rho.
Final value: 1.48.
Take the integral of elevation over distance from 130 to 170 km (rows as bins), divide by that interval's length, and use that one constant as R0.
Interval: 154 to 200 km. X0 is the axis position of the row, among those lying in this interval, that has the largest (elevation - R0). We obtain 162.0 km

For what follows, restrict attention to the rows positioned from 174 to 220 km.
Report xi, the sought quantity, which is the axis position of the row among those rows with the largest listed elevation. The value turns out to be 192.0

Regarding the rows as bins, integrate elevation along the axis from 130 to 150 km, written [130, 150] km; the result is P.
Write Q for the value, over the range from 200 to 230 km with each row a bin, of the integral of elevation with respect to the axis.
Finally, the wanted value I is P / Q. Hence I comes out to 0.72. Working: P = 1318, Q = 1835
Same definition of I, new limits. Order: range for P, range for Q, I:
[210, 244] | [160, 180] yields 1.70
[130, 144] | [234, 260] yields 0.58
